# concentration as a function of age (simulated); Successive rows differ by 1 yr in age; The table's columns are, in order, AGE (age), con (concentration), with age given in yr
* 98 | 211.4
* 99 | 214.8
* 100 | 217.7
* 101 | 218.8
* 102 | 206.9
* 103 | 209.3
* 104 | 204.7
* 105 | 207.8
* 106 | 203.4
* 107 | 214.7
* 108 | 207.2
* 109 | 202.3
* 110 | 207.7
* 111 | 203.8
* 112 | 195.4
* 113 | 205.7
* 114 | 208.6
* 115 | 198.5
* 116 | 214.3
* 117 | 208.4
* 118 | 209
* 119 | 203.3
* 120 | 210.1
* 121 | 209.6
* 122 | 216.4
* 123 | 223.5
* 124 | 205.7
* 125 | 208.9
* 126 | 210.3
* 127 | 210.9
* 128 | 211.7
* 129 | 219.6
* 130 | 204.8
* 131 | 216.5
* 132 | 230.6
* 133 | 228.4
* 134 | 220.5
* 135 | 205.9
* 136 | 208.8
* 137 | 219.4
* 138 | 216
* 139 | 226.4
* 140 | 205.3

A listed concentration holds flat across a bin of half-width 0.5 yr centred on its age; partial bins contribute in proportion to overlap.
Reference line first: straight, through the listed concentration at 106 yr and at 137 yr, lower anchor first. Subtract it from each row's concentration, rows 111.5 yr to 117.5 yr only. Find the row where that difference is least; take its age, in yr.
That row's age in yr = 112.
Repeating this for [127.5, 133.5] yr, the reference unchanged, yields 130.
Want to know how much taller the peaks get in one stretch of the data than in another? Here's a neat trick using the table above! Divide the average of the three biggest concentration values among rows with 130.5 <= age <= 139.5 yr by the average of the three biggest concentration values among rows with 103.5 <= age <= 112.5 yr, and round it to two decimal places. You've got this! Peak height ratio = 1.09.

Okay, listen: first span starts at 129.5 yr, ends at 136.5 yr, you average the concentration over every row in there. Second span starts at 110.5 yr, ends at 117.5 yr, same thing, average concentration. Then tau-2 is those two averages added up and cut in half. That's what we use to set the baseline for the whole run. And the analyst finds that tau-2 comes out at 210.7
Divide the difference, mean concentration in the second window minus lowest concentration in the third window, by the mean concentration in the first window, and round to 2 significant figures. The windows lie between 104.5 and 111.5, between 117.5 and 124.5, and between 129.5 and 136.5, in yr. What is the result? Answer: 0.030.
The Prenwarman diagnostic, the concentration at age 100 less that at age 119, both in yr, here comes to 14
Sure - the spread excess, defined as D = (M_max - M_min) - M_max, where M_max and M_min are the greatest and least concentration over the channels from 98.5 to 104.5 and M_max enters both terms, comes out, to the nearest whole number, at -205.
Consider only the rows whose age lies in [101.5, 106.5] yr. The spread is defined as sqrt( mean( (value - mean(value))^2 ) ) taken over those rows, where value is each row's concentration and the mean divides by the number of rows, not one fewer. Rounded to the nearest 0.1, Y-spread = 2.1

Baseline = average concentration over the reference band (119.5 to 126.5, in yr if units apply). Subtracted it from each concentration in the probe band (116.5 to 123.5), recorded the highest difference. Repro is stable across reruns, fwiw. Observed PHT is 11.4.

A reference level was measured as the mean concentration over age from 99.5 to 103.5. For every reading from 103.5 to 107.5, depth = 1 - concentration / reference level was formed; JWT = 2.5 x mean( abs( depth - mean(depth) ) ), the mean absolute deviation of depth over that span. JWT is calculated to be 0.042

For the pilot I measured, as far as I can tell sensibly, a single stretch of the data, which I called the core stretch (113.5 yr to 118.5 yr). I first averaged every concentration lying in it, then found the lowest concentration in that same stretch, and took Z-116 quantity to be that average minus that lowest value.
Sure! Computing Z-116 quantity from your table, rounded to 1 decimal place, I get 9.3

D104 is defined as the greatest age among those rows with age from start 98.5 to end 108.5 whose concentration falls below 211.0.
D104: 108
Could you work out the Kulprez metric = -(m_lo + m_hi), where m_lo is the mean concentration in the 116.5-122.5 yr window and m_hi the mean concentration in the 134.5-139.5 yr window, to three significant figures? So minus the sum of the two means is -425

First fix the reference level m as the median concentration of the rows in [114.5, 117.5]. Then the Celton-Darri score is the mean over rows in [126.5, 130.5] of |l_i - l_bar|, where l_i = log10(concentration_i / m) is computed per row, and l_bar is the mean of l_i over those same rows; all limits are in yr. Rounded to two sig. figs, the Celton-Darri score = 0.0080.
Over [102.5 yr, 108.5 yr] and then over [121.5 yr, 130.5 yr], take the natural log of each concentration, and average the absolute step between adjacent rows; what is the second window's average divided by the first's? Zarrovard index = 1.06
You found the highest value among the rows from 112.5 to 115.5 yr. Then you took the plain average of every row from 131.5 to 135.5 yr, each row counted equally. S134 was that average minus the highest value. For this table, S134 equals 13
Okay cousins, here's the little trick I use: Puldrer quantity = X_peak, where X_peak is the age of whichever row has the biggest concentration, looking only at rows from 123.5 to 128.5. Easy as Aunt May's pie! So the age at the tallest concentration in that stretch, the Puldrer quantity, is 128 yr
